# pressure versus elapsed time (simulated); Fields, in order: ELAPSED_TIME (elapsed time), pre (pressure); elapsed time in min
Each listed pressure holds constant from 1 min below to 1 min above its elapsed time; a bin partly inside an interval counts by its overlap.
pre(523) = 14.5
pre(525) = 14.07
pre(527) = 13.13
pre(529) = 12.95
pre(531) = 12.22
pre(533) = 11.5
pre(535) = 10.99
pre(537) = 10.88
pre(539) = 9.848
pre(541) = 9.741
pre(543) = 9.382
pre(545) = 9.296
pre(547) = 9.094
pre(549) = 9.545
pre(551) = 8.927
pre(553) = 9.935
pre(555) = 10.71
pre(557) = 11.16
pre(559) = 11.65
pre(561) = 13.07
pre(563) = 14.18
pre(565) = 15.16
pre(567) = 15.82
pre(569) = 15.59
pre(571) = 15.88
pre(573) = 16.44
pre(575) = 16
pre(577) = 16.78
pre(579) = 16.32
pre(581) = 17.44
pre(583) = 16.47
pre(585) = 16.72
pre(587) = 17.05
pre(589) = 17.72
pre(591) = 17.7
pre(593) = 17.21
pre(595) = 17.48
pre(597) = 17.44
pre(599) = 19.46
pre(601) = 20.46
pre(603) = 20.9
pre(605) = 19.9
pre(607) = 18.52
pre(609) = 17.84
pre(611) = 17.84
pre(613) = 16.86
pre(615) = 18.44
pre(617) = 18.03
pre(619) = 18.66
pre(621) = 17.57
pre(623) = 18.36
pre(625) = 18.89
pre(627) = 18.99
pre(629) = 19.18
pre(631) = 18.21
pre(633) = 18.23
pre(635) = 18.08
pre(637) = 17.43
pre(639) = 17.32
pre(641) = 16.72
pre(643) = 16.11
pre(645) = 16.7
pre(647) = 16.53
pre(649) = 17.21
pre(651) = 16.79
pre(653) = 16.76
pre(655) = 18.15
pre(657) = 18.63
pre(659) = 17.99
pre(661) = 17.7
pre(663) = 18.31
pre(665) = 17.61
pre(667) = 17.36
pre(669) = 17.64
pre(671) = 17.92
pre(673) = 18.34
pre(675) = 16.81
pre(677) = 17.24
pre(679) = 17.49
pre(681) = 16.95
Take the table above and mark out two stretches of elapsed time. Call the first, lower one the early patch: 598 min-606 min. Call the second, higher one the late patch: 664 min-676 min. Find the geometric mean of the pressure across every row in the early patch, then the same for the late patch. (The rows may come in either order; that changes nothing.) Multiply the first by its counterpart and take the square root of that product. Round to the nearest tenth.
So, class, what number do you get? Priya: 18.8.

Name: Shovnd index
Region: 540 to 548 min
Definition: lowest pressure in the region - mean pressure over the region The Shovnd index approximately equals -0.28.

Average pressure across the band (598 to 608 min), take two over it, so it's 0.101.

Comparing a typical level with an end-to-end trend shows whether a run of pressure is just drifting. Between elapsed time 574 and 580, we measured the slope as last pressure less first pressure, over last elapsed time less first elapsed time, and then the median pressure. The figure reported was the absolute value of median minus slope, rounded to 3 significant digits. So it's 16.2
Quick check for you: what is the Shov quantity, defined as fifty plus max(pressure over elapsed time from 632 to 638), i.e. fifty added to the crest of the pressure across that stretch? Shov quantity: 68.2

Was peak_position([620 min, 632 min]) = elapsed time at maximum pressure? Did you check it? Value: 629 min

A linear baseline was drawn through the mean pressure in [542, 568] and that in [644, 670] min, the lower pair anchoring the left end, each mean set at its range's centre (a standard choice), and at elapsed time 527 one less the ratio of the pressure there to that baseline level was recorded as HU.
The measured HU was -0.35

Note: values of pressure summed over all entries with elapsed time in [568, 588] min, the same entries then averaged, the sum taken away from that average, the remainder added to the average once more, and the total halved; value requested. -66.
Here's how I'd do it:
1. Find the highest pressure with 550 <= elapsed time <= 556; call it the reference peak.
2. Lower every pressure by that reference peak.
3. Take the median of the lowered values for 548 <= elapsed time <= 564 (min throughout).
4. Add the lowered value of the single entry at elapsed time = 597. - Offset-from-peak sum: 7.0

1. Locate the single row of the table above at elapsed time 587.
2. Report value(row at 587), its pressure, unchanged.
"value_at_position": 17.05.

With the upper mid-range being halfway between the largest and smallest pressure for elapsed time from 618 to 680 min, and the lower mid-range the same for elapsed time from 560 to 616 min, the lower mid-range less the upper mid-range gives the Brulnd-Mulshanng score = -0.7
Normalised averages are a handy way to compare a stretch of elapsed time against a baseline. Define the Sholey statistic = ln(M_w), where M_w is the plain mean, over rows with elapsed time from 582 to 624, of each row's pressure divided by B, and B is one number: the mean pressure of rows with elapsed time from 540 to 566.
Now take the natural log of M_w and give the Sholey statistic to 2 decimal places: 0.51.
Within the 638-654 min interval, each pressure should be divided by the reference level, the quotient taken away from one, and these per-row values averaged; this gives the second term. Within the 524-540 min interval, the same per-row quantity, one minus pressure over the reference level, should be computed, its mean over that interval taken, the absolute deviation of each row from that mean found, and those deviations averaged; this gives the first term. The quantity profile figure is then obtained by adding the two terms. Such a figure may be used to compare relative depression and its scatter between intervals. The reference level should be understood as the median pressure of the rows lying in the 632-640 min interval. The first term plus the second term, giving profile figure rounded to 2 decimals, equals 0.12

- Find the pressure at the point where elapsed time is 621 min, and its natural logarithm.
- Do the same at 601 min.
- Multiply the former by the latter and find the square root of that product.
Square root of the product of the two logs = 2.9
